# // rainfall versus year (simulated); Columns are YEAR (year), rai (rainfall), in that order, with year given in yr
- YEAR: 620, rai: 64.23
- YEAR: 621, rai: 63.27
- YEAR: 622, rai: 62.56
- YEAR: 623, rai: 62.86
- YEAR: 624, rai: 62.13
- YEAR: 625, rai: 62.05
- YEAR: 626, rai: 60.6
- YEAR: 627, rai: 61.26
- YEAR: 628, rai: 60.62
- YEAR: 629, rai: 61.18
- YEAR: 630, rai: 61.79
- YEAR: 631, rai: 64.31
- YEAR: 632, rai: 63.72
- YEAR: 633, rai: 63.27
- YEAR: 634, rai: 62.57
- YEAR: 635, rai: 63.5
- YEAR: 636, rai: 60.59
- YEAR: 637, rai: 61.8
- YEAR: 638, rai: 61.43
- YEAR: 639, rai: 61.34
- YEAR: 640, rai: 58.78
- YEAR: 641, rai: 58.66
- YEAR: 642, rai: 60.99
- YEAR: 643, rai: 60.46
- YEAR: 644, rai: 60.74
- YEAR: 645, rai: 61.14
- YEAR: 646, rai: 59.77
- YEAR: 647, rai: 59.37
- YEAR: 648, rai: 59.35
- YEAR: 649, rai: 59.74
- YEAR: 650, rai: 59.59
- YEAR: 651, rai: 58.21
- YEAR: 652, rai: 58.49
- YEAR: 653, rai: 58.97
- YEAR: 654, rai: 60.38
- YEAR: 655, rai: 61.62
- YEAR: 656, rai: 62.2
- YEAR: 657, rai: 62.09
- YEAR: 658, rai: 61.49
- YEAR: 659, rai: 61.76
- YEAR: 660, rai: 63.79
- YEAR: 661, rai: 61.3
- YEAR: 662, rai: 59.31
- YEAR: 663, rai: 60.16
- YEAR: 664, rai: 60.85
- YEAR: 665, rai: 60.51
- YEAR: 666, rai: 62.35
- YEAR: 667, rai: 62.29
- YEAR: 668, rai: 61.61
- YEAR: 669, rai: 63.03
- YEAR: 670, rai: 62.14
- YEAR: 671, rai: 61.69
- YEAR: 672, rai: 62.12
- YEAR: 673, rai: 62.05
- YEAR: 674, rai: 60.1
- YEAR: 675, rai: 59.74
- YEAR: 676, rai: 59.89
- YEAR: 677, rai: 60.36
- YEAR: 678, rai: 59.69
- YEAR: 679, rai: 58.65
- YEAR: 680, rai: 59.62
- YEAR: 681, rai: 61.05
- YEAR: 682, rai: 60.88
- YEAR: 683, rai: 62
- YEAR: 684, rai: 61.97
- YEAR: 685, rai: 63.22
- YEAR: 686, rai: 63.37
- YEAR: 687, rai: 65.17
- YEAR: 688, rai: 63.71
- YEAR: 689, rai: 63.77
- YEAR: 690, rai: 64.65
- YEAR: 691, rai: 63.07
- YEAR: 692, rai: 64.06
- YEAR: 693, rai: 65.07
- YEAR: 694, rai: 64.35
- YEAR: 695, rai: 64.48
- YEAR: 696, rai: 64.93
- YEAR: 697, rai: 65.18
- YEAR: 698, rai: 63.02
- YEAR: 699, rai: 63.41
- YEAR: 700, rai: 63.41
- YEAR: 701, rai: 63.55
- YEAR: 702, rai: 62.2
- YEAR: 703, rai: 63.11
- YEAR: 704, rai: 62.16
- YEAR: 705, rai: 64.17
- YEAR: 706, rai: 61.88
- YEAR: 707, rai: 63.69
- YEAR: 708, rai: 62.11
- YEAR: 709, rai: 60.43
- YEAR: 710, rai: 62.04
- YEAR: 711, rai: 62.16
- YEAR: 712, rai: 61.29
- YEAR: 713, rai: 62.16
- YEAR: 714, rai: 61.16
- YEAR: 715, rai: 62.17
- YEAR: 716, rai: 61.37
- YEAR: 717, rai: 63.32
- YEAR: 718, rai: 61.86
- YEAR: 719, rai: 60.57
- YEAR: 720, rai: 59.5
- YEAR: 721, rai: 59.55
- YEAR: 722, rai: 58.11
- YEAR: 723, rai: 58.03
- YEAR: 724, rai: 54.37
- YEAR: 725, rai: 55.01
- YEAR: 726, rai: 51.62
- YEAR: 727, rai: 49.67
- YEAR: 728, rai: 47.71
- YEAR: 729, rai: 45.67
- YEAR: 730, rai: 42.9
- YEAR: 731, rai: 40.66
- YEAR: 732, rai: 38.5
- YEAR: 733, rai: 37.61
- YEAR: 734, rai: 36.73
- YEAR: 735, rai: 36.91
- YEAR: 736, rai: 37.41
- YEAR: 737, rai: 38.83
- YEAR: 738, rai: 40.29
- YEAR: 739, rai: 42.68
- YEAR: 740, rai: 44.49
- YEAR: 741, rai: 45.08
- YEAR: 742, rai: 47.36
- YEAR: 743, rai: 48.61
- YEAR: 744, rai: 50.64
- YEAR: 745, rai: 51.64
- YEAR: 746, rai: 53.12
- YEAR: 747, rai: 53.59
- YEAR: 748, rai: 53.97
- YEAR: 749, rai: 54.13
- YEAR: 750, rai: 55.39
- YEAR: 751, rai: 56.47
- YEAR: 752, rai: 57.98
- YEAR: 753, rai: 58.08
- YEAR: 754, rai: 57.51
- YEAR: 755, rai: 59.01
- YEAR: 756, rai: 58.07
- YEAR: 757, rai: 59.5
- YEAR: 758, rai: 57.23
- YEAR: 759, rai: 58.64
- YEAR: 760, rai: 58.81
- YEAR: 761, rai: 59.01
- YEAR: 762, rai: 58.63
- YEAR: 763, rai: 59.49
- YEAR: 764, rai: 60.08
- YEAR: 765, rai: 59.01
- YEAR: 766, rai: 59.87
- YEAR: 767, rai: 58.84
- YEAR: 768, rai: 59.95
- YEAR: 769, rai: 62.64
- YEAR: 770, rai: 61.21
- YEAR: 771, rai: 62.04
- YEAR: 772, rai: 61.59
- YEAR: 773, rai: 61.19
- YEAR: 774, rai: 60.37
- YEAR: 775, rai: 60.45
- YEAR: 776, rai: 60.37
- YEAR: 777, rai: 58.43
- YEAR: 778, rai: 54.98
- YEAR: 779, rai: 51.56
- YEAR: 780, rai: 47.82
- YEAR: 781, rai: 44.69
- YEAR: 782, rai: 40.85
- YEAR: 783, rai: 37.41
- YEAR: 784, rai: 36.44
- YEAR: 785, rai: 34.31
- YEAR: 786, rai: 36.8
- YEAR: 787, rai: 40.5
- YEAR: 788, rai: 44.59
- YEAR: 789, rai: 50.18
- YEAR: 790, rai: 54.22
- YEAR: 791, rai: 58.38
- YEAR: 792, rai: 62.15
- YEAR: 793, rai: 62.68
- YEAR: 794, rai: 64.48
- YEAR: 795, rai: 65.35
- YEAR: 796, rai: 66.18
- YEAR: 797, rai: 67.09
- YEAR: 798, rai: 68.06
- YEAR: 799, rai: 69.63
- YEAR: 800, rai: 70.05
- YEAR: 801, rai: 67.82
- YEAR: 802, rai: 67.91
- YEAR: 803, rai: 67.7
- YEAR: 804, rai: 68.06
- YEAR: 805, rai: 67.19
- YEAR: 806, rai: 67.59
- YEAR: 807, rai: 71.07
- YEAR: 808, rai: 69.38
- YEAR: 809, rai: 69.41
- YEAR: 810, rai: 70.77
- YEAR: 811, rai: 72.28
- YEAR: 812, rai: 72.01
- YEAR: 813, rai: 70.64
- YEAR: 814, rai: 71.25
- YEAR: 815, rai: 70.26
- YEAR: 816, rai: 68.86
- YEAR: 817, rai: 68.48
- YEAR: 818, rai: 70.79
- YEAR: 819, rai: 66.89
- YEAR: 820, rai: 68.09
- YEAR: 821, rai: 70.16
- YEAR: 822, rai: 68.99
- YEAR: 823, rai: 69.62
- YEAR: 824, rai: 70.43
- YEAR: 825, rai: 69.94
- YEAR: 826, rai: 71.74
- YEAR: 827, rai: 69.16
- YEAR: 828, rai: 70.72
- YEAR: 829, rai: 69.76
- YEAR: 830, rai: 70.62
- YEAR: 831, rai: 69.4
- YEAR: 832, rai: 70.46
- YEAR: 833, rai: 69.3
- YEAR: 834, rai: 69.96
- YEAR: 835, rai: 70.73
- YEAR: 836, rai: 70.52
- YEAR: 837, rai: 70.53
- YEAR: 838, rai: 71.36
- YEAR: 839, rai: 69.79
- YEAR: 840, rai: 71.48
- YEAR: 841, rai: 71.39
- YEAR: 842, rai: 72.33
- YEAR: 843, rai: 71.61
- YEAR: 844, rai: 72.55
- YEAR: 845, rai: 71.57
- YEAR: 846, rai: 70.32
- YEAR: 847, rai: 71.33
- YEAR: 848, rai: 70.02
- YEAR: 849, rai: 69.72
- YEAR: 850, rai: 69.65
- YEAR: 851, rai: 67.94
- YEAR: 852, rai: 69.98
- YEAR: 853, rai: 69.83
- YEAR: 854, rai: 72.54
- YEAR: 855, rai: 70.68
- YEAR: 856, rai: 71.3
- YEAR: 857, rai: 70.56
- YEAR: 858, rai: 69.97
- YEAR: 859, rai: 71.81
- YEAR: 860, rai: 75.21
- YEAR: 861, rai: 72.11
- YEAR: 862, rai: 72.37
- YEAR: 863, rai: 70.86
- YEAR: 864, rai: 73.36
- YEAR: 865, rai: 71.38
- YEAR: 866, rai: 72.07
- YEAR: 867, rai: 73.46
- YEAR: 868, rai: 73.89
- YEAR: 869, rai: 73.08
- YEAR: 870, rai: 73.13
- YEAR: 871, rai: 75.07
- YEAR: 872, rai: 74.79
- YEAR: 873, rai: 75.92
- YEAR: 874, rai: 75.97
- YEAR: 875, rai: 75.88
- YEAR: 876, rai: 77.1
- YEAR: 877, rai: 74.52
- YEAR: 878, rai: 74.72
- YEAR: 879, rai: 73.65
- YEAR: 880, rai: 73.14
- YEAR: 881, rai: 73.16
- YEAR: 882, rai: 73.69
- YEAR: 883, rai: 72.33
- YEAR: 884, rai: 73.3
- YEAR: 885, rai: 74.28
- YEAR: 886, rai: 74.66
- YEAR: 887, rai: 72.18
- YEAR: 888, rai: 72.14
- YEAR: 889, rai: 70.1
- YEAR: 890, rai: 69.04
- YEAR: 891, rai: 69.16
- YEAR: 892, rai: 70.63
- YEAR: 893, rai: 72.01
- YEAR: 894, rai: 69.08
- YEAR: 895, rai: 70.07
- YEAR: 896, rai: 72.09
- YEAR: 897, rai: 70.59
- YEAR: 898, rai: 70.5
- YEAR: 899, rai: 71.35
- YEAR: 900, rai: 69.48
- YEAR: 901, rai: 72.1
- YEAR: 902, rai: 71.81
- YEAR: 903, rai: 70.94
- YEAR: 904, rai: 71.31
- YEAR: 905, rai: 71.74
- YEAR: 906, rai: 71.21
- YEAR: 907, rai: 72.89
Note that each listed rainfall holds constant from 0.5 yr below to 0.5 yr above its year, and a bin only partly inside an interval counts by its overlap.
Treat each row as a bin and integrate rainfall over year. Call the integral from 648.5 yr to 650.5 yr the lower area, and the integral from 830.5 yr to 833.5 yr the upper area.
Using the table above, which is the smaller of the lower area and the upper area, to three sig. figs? 119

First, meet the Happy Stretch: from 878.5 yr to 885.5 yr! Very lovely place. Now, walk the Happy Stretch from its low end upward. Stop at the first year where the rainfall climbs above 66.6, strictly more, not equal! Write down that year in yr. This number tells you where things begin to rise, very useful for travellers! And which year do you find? 879 yr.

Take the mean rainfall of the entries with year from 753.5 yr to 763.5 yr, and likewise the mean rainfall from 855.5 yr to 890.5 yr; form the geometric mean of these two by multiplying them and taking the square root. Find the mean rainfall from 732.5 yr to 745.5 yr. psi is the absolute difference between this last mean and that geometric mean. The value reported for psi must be 23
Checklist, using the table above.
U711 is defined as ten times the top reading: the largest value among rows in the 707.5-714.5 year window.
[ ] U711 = 622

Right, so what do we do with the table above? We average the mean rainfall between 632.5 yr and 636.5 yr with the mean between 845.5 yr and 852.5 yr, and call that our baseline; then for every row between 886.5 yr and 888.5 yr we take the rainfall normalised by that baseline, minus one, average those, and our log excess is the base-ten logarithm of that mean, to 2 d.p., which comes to -1.04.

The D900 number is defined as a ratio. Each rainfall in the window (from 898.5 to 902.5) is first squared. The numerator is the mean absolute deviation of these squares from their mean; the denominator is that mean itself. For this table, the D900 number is 0.024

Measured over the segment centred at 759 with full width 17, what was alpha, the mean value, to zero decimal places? 59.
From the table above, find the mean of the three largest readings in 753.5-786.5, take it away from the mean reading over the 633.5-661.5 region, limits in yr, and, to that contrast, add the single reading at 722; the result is 57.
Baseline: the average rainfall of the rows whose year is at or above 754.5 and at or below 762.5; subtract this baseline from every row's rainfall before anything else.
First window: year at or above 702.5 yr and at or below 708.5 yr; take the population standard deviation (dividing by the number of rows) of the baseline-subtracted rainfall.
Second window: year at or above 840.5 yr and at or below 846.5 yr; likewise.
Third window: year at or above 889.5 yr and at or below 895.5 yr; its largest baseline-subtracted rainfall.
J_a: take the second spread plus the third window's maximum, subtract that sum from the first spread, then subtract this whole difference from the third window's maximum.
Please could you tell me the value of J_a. 26.7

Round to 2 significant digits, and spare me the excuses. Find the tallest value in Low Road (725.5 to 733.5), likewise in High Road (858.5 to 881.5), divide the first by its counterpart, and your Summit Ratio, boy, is 0.67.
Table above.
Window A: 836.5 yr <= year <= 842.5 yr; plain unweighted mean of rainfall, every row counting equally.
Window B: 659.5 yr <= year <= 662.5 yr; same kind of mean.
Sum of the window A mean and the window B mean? 133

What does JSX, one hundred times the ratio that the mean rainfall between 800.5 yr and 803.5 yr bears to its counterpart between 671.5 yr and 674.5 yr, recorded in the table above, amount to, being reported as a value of 110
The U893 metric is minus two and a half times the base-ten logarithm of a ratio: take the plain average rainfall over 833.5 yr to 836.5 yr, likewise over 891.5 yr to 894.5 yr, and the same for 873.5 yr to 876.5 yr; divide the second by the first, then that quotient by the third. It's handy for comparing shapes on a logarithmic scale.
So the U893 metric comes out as 4.70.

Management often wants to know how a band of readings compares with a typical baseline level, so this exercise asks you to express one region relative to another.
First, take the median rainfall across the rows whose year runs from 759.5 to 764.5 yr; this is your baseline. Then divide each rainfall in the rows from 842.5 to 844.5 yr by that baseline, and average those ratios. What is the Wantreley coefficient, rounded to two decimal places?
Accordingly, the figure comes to 1.22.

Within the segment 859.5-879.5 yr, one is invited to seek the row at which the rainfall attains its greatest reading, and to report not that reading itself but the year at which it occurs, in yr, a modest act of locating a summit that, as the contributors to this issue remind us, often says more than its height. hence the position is 876 yr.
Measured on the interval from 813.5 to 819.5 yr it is 814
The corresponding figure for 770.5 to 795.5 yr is 795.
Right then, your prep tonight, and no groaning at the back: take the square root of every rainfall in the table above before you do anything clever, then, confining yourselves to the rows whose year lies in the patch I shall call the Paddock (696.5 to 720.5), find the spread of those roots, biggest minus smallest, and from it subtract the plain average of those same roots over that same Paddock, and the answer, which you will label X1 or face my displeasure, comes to -7.53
